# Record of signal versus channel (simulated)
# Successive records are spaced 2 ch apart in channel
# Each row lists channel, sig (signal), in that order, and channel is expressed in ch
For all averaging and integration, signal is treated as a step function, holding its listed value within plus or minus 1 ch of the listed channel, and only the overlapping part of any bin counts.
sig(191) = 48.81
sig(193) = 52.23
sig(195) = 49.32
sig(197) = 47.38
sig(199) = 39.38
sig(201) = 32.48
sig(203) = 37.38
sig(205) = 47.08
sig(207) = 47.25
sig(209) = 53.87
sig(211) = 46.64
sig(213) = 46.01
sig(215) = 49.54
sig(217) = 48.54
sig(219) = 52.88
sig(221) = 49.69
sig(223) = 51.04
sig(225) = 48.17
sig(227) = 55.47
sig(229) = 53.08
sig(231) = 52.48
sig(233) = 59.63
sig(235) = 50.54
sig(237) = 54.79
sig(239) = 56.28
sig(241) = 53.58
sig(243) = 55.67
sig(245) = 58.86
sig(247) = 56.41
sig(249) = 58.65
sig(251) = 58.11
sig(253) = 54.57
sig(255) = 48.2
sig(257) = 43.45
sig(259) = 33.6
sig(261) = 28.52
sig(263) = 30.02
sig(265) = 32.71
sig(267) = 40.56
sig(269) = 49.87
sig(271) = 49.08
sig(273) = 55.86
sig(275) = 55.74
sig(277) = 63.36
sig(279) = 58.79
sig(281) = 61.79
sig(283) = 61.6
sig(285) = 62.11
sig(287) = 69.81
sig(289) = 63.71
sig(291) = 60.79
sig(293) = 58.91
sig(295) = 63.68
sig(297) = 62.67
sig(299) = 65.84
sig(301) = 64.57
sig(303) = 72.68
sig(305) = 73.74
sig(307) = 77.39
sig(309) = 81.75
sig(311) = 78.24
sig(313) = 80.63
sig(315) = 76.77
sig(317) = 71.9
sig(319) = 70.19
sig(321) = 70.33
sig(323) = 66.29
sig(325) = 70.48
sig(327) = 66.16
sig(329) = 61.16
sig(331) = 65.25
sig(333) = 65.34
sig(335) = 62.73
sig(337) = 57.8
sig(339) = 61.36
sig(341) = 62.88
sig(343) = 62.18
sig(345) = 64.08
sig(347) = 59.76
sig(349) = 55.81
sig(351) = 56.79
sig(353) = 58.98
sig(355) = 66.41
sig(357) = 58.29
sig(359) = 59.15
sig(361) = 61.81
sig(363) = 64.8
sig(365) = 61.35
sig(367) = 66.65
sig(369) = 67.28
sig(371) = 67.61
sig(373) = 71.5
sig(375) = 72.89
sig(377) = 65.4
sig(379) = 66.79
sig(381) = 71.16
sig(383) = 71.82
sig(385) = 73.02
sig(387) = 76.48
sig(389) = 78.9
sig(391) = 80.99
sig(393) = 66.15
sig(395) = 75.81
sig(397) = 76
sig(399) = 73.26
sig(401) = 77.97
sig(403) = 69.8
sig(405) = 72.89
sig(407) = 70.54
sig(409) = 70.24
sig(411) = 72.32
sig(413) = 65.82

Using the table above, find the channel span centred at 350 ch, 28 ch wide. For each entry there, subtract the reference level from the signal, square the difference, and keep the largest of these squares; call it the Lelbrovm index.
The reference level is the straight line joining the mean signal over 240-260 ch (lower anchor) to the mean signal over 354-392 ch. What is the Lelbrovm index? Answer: 91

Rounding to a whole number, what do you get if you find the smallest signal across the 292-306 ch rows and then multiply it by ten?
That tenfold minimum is 589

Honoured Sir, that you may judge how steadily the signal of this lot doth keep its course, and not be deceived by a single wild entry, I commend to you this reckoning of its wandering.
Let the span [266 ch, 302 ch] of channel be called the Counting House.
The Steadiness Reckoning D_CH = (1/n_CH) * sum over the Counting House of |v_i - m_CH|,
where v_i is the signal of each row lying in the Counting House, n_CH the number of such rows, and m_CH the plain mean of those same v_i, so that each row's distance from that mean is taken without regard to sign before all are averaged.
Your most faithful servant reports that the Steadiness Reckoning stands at 5.2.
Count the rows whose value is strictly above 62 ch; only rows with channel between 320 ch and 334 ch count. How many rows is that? 6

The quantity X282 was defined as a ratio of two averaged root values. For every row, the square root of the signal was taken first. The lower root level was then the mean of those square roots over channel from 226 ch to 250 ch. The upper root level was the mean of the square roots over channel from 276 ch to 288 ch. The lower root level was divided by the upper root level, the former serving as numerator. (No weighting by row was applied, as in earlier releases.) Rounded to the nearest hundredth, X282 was 0.94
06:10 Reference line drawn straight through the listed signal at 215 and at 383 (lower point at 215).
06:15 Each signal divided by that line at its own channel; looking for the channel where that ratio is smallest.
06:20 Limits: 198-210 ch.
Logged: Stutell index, 201 ch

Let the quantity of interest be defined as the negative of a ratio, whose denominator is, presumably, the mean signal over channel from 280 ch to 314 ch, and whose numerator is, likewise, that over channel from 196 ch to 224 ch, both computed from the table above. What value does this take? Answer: -0.68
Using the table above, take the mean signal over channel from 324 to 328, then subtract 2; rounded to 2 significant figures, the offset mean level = 66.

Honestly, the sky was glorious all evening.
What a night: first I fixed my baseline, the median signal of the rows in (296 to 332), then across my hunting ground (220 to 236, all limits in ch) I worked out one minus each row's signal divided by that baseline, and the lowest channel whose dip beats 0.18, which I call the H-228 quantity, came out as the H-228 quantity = 221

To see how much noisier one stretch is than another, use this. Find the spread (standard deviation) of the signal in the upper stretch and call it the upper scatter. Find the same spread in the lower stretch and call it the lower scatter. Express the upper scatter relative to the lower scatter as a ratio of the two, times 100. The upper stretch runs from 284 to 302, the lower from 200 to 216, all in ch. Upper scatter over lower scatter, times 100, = 46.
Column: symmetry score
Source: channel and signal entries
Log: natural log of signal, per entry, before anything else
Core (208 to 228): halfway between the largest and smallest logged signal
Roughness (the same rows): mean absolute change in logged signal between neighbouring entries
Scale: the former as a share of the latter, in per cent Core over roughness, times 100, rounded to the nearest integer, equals 5642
